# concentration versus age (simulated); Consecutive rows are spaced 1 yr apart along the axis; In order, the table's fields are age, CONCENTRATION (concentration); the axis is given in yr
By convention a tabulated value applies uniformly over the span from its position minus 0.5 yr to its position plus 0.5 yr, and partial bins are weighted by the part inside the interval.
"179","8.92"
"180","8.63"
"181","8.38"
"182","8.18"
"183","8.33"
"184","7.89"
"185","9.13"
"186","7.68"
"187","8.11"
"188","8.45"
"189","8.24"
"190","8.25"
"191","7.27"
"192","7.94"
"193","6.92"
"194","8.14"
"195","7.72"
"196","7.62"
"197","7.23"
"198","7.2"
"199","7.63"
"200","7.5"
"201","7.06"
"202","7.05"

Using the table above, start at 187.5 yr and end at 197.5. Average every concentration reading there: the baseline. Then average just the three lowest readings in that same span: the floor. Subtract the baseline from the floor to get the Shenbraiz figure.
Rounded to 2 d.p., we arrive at -0.64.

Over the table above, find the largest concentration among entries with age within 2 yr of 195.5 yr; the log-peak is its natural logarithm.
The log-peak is 2.10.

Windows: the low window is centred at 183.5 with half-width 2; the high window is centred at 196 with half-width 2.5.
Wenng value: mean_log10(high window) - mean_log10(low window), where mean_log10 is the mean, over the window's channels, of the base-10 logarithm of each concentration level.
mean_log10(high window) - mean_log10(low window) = -0.043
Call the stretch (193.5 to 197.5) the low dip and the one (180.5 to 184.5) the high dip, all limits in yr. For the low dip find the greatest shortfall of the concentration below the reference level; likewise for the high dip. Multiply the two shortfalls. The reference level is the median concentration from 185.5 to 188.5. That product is 0.19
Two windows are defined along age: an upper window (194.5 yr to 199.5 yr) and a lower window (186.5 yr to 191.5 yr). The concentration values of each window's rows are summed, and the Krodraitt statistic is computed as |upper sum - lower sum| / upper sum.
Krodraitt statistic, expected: 0.078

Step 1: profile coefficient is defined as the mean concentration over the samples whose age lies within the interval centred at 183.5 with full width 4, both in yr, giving 8.4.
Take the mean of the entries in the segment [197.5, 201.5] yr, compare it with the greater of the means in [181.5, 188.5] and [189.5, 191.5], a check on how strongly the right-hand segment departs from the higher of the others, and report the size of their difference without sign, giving 0.91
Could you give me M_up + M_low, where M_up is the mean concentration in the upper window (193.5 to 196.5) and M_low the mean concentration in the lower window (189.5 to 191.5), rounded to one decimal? 15.6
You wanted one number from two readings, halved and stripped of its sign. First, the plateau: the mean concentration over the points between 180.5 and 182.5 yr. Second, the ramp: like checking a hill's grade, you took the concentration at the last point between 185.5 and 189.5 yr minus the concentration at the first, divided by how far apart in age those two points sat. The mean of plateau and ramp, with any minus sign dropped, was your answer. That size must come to 4.23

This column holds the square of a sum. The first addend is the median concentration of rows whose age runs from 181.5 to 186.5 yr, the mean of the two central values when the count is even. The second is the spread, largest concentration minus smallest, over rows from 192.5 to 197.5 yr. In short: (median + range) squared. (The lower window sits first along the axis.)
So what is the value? 88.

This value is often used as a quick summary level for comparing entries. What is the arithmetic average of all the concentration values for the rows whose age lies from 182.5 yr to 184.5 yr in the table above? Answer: 8.11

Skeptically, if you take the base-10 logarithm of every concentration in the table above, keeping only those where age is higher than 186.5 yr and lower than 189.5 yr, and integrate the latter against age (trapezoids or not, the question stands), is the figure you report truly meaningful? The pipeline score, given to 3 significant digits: 2.75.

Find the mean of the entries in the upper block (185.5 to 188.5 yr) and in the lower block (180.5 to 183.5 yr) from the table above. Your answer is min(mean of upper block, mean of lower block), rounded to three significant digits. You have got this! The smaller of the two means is 8.08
